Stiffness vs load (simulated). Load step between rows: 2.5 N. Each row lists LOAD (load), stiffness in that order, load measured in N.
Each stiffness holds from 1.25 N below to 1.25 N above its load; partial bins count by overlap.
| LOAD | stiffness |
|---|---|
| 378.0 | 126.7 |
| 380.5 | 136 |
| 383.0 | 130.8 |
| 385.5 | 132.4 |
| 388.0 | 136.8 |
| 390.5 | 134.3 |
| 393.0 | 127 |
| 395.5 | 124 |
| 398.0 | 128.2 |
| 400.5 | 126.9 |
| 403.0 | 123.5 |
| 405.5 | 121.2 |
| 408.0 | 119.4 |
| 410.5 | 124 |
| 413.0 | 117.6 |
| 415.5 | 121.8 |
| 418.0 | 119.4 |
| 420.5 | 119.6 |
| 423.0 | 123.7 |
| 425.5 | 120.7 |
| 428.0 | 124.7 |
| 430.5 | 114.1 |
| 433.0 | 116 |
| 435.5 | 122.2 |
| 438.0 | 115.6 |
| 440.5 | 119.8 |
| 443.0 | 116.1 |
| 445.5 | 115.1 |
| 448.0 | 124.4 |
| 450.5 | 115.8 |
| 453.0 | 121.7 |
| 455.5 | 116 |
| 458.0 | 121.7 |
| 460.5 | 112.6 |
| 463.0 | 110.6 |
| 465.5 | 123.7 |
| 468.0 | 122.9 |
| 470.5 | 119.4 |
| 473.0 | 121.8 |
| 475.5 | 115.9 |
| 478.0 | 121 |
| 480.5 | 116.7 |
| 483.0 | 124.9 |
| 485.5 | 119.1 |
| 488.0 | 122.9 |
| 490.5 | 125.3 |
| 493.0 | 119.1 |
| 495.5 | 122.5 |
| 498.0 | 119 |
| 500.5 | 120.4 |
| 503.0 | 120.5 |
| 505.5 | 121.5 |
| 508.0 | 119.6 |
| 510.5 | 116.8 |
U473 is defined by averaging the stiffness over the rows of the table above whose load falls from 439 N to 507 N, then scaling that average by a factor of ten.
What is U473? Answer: 1196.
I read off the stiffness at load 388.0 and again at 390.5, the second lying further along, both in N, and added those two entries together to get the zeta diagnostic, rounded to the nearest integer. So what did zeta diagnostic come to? 271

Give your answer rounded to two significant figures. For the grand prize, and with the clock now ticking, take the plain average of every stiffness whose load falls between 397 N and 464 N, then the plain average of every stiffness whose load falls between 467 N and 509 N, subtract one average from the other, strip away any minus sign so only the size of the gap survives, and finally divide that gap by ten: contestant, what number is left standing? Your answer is 0.10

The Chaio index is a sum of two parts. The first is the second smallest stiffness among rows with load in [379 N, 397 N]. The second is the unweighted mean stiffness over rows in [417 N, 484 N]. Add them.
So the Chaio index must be 246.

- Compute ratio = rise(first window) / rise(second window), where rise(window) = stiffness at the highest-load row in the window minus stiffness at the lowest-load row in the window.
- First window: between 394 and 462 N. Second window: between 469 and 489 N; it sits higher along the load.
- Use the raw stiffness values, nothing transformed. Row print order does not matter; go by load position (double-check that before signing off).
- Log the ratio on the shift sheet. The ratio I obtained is -3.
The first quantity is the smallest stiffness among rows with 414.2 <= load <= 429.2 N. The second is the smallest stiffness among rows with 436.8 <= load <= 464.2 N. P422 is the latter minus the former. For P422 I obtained -8.8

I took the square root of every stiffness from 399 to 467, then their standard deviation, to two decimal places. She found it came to 0.19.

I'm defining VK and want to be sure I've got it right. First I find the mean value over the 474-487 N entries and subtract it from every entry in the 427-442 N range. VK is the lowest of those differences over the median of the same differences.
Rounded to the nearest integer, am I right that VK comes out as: 3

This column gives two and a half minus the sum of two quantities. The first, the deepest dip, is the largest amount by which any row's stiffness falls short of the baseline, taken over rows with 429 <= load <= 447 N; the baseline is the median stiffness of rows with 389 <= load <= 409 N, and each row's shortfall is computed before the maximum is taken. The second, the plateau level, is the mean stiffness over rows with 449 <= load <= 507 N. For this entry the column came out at -129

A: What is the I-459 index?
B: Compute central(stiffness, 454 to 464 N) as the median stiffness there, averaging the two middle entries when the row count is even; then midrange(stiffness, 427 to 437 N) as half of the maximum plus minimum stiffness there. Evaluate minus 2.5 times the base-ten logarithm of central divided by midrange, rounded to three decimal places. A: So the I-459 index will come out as 0.047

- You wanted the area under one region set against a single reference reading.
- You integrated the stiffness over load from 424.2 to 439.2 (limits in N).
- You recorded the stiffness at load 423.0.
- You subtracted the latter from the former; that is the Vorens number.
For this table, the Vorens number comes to 1660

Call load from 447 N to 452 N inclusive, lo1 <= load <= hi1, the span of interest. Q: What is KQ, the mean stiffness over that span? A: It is 120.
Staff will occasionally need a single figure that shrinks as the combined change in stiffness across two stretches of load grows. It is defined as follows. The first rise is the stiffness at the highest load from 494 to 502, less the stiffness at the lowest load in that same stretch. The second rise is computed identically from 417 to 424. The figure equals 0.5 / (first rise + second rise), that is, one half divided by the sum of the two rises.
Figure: 0.23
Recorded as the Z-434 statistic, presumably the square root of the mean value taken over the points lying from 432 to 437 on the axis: 10.9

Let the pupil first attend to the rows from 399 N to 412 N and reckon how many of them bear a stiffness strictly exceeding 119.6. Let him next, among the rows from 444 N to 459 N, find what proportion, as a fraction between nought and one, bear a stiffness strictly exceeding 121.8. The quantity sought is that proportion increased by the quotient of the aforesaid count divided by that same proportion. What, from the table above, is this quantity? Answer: 24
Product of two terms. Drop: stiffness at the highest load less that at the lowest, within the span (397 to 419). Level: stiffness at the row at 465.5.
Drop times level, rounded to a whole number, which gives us -1089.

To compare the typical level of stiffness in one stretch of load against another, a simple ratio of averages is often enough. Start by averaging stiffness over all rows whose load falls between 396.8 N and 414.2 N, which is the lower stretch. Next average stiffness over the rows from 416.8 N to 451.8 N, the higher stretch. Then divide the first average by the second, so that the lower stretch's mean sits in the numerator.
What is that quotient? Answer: 1.03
